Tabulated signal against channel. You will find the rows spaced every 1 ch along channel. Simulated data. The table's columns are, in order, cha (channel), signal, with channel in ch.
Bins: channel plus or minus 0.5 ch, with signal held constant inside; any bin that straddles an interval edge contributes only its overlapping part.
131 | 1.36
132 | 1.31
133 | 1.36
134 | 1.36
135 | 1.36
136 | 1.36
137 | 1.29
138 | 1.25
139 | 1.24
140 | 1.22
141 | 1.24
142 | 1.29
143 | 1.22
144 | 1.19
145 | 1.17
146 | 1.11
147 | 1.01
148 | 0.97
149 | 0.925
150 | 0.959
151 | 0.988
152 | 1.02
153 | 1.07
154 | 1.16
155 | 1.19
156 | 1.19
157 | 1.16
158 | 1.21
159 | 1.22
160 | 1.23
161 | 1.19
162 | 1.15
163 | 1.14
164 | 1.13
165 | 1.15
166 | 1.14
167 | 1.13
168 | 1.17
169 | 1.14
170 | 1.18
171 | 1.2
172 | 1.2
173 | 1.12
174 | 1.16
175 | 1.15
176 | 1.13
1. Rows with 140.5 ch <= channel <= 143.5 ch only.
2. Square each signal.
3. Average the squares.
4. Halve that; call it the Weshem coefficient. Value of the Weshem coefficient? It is 0.78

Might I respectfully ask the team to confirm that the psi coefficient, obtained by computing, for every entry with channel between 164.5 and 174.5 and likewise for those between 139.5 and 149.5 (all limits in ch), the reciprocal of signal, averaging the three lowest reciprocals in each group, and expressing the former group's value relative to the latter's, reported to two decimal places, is 1.05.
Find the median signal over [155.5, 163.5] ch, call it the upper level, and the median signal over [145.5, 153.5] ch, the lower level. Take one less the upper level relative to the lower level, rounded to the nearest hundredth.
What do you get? -0.19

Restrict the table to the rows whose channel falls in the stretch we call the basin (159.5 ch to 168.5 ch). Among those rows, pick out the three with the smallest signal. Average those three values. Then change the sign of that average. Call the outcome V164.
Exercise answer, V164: -1.13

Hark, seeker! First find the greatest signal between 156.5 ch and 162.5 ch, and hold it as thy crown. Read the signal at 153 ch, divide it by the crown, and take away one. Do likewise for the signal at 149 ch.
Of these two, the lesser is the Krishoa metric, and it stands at -0.25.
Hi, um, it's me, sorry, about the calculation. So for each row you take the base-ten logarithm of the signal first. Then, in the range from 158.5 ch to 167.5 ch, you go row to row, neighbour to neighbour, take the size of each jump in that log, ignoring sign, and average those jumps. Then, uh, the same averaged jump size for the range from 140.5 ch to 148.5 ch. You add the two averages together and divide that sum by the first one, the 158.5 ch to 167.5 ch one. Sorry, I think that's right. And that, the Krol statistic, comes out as 3.90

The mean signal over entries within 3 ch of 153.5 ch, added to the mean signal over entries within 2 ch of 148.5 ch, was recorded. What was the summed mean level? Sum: 2.07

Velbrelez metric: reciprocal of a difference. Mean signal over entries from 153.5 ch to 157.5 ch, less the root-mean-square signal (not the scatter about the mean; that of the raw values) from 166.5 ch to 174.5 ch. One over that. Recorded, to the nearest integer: 82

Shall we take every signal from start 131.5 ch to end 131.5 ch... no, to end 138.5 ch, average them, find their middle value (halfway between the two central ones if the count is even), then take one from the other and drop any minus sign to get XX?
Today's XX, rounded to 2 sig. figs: 0.033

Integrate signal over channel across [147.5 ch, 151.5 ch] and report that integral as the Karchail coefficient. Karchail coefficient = 3.8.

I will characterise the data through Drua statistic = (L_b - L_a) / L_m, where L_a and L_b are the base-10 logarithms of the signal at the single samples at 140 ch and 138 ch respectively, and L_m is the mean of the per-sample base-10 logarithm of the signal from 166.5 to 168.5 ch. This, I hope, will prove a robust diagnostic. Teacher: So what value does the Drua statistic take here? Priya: 0.17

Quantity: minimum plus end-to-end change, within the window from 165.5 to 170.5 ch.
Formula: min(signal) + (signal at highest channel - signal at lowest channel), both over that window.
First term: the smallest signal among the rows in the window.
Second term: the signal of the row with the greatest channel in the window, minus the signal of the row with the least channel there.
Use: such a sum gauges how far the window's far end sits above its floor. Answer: 1.17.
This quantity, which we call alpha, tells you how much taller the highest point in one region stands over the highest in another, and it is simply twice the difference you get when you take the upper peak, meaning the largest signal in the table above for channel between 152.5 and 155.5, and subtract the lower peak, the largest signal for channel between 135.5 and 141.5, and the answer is -0.34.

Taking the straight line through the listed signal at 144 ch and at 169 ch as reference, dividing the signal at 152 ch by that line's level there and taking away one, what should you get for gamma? -0.131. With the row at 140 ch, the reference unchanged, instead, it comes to 0.018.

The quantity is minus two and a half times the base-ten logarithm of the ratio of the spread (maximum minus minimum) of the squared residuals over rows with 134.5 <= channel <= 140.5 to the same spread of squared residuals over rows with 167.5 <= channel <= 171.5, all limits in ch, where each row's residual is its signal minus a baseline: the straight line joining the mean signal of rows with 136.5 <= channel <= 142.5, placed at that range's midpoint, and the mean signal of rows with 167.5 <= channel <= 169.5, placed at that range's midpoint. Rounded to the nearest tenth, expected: -1.2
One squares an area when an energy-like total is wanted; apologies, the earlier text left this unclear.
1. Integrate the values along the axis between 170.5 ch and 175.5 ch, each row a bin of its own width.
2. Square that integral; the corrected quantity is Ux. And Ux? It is 34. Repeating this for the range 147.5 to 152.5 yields 24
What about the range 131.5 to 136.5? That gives 46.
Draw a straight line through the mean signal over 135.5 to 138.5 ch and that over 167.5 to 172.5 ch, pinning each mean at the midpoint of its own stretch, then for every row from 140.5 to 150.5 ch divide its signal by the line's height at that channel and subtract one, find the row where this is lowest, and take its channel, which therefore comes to 149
